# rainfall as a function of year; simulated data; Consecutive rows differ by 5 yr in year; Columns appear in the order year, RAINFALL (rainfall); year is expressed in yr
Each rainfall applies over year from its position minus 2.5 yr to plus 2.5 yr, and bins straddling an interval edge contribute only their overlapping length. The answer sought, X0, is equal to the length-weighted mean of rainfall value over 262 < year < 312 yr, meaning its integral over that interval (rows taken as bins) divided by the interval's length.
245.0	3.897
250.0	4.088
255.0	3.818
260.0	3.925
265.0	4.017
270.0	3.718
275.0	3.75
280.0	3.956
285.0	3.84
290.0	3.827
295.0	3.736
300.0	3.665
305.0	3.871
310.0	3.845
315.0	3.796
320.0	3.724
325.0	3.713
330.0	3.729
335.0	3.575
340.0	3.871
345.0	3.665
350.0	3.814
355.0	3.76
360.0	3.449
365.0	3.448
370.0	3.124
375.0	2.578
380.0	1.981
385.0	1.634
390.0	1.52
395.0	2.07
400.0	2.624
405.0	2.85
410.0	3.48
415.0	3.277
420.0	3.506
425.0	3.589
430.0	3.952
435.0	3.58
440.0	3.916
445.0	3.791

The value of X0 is 3.8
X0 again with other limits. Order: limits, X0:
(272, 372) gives 3.7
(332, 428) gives 3.1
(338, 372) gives 3.6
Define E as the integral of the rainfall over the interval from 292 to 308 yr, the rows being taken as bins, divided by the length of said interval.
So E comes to 3.76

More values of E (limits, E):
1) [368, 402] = 2.20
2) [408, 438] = 3.57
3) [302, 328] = 3.79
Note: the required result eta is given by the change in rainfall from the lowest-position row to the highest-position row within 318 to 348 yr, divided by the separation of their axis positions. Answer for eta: -0.002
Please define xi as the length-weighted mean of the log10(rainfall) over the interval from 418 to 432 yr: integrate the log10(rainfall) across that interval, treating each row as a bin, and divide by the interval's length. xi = 0.57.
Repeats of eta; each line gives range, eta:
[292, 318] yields 0.003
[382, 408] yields 0.061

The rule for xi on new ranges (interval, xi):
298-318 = 0.58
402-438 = 0.54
